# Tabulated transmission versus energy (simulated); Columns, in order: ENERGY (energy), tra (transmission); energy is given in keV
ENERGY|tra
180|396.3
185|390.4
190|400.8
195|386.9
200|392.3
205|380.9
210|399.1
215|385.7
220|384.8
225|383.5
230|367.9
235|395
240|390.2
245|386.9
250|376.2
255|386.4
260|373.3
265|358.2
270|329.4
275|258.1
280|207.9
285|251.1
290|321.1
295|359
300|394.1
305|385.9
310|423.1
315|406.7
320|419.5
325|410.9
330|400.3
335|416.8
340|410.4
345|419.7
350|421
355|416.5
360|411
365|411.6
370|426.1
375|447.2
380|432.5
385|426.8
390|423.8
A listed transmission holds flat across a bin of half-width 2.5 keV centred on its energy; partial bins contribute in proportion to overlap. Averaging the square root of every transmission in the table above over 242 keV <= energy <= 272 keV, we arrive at 19.2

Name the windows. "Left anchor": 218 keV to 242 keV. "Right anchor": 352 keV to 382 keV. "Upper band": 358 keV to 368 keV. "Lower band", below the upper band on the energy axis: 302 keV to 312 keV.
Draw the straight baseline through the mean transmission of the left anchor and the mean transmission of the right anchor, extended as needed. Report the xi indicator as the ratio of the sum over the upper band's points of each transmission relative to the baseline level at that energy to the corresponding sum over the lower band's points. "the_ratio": 0.98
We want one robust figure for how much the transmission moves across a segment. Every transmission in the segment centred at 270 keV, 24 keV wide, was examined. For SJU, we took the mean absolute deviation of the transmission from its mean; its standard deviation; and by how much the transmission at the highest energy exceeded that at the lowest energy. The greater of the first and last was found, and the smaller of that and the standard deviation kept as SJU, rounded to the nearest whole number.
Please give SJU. 58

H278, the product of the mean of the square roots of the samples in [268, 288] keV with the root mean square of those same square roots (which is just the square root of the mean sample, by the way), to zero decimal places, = 261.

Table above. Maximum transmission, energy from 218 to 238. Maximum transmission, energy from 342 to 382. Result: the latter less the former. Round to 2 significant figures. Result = 52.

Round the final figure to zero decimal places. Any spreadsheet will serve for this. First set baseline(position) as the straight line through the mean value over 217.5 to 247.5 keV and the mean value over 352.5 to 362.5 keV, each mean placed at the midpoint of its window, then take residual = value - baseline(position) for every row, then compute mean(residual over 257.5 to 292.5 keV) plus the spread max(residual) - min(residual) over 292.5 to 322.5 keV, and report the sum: -34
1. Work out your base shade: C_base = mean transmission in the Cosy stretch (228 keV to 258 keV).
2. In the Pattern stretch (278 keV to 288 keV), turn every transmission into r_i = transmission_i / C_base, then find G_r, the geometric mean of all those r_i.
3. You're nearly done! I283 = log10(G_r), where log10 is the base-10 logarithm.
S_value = -0.23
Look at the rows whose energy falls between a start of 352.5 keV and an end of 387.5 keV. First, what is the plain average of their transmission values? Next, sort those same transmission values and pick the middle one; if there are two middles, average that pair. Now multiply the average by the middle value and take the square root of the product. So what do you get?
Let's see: 425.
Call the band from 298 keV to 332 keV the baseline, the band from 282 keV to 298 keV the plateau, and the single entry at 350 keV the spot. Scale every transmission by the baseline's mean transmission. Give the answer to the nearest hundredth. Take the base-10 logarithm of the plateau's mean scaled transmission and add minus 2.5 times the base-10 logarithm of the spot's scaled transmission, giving -0.16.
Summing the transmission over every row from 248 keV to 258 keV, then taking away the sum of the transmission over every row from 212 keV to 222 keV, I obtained -8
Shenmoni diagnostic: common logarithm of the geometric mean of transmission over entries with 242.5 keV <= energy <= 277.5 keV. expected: 2.54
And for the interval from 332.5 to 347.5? 2.62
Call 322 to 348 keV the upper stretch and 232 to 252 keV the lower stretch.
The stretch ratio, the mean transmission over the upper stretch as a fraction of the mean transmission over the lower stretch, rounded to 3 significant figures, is 1.06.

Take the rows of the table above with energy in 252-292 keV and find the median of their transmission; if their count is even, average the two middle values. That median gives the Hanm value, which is 325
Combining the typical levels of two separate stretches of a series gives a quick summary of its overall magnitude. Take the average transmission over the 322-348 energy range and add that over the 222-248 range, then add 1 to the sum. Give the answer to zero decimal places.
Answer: 797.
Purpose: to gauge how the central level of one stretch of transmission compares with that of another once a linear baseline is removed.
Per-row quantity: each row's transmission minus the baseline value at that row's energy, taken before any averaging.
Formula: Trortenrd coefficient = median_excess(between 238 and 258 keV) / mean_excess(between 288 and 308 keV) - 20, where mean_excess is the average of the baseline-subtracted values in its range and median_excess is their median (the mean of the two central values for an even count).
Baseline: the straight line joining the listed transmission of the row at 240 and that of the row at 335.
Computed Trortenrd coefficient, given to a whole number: -20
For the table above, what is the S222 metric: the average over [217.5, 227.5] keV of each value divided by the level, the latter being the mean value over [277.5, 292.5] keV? 1.48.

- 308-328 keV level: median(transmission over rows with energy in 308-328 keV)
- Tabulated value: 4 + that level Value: 419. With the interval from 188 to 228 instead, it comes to 390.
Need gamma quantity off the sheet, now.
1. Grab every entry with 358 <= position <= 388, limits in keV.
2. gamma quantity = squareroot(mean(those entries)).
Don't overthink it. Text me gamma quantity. 20.6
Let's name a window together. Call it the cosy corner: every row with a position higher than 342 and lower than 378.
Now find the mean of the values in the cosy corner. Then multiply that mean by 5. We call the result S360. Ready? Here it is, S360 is 2109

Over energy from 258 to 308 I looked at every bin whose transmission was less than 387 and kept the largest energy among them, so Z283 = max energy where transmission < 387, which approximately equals 305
